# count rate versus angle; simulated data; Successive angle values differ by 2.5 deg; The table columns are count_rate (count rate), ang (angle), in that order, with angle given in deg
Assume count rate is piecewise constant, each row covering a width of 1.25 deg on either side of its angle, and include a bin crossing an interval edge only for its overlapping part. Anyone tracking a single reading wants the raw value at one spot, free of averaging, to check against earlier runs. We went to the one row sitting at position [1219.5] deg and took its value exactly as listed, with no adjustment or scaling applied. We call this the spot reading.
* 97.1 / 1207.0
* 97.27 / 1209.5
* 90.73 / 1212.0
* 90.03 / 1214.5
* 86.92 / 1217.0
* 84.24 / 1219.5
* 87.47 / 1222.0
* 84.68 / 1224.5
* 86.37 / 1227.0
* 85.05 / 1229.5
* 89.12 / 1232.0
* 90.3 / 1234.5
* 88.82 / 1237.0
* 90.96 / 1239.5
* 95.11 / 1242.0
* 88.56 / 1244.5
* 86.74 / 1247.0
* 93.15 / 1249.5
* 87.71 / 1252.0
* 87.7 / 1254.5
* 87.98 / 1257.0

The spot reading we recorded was 84.24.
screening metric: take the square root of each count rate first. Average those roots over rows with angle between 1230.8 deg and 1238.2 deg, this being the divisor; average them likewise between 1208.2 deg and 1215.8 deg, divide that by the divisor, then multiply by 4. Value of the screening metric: 4.07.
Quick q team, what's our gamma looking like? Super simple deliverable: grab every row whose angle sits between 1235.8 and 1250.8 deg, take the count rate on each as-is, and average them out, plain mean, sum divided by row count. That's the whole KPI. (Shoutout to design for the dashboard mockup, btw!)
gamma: 90.6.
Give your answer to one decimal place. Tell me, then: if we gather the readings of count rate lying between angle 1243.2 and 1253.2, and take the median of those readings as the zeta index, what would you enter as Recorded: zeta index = 88.1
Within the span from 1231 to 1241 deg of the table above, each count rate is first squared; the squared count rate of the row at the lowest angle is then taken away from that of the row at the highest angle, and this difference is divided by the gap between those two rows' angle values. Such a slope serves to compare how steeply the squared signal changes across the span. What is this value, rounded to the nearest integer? 44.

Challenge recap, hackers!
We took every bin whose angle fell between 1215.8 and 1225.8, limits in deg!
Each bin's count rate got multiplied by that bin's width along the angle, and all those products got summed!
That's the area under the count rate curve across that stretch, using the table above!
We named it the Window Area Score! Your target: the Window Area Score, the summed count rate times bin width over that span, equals 858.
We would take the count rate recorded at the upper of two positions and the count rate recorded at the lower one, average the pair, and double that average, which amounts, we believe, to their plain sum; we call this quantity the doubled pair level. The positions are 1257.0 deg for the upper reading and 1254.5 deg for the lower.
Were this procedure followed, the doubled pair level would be 175.7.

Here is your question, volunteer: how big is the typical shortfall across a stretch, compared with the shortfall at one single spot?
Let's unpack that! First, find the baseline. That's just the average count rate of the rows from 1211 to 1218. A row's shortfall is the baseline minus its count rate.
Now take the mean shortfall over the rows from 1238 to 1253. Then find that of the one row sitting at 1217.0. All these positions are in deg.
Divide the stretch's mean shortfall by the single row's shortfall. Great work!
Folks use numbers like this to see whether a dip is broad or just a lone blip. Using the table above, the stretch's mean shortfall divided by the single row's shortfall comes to -0.5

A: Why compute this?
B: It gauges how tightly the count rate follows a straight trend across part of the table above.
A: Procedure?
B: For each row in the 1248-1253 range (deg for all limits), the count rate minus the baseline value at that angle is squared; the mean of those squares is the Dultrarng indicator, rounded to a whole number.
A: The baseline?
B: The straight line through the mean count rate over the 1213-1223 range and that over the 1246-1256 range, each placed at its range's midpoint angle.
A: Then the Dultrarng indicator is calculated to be 10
